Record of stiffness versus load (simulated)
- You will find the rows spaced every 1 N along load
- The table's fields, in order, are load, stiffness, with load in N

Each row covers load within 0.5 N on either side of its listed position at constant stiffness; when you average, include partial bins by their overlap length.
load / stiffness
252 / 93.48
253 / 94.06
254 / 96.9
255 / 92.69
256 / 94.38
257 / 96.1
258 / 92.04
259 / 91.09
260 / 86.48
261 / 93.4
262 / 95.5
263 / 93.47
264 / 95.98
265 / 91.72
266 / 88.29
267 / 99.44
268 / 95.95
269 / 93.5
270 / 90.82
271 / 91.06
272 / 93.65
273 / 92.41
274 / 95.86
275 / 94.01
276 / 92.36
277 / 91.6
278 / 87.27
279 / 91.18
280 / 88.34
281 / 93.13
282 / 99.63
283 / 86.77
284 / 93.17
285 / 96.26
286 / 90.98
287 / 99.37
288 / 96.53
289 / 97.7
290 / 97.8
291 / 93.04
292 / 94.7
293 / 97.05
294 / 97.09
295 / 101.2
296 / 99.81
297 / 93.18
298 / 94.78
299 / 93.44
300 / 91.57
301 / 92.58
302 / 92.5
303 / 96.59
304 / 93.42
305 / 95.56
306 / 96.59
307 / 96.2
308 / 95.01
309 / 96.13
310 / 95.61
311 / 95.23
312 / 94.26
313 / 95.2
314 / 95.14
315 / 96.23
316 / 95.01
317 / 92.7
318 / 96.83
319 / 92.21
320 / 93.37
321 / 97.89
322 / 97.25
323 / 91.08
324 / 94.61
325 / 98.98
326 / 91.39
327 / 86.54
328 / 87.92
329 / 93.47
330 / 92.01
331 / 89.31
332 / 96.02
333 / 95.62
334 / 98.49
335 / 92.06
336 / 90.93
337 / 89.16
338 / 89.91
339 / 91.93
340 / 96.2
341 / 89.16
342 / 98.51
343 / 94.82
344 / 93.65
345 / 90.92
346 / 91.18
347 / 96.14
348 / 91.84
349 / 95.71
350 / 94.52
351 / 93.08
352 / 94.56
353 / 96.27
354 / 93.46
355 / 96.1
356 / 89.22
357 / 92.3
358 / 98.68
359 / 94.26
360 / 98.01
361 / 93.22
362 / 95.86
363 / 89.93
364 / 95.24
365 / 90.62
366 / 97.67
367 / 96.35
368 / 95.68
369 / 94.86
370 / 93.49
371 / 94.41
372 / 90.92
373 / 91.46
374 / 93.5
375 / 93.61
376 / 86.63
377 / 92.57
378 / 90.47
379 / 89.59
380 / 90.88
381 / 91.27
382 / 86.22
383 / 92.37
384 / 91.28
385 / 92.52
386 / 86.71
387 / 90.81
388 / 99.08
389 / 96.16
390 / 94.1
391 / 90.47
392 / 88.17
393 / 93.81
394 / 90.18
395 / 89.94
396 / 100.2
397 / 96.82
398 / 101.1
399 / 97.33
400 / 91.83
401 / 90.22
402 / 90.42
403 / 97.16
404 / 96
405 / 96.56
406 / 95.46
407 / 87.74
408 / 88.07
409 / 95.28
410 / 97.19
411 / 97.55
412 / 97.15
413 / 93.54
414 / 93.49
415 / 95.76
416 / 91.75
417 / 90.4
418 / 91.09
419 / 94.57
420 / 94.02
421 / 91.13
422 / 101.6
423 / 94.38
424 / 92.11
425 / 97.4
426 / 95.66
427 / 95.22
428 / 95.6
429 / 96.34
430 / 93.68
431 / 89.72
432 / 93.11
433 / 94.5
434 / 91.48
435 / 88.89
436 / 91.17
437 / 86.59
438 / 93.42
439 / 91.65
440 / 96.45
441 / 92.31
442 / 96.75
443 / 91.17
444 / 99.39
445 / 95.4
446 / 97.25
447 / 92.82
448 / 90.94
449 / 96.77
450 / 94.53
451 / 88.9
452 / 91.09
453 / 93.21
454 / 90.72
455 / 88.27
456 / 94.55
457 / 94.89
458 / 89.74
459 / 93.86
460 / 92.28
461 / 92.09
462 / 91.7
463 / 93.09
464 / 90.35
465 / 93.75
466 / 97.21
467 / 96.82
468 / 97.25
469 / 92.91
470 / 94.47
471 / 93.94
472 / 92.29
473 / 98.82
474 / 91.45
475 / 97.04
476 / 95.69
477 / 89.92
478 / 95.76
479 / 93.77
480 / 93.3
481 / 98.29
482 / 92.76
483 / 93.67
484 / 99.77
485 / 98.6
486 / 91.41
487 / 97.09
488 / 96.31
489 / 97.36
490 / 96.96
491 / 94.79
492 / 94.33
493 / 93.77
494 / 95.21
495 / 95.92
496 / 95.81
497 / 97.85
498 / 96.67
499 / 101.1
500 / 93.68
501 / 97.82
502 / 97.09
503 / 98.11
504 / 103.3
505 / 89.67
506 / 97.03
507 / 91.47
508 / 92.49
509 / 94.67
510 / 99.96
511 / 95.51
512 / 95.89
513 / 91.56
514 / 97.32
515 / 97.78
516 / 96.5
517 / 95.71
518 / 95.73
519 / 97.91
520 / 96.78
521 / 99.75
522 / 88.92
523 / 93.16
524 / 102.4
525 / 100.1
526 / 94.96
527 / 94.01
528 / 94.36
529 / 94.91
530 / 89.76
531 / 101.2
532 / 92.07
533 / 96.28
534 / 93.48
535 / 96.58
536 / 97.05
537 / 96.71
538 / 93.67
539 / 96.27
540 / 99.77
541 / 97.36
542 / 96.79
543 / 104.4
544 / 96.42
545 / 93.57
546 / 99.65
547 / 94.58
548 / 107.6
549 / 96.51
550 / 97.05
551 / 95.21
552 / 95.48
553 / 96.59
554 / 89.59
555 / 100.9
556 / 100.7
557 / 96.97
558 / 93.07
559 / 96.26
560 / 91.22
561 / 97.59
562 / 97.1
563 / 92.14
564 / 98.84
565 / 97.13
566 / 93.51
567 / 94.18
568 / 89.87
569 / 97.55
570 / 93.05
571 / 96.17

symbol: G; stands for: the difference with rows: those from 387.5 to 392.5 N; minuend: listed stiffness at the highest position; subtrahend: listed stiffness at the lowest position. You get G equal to -11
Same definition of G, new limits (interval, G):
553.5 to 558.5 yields 3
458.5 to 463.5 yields -1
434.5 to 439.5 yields 3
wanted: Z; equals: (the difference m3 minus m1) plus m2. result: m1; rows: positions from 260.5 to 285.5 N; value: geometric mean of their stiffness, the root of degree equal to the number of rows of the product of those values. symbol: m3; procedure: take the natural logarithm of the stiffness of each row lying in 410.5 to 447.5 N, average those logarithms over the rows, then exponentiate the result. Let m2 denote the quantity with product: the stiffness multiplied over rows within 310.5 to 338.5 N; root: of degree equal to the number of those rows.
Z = 94.4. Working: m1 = 92.9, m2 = 93.5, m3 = 93.9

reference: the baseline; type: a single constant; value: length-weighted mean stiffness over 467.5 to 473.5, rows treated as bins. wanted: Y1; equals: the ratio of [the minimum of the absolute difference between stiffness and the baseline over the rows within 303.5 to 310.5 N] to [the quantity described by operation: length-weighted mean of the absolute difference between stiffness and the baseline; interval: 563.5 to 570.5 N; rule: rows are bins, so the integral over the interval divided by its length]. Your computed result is 0.02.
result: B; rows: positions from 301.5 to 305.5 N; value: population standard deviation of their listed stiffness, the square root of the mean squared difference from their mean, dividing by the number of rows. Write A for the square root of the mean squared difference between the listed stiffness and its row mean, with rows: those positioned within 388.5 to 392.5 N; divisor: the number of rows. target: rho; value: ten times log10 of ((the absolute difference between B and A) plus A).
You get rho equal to 6.6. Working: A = 3.1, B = 1.6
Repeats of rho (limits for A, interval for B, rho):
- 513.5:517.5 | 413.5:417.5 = 3.0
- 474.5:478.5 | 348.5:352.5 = 6.6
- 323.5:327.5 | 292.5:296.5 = 8.6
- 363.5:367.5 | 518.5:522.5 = 6.2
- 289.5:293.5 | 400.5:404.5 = 5.0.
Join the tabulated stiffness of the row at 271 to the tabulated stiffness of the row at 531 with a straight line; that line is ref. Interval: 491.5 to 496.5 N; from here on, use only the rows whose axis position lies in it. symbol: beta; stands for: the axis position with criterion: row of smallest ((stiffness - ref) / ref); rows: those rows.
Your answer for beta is 493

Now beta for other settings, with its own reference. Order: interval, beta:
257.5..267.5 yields 260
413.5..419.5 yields 417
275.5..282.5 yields 278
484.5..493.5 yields 486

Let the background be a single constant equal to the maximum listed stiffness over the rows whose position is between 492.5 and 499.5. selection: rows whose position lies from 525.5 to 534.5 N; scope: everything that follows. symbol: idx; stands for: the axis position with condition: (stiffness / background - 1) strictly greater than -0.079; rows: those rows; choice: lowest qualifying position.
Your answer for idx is 526 N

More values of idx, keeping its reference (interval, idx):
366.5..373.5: 367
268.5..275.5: 269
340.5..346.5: 342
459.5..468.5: 465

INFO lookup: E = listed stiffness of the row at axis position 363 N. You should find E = 89.93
